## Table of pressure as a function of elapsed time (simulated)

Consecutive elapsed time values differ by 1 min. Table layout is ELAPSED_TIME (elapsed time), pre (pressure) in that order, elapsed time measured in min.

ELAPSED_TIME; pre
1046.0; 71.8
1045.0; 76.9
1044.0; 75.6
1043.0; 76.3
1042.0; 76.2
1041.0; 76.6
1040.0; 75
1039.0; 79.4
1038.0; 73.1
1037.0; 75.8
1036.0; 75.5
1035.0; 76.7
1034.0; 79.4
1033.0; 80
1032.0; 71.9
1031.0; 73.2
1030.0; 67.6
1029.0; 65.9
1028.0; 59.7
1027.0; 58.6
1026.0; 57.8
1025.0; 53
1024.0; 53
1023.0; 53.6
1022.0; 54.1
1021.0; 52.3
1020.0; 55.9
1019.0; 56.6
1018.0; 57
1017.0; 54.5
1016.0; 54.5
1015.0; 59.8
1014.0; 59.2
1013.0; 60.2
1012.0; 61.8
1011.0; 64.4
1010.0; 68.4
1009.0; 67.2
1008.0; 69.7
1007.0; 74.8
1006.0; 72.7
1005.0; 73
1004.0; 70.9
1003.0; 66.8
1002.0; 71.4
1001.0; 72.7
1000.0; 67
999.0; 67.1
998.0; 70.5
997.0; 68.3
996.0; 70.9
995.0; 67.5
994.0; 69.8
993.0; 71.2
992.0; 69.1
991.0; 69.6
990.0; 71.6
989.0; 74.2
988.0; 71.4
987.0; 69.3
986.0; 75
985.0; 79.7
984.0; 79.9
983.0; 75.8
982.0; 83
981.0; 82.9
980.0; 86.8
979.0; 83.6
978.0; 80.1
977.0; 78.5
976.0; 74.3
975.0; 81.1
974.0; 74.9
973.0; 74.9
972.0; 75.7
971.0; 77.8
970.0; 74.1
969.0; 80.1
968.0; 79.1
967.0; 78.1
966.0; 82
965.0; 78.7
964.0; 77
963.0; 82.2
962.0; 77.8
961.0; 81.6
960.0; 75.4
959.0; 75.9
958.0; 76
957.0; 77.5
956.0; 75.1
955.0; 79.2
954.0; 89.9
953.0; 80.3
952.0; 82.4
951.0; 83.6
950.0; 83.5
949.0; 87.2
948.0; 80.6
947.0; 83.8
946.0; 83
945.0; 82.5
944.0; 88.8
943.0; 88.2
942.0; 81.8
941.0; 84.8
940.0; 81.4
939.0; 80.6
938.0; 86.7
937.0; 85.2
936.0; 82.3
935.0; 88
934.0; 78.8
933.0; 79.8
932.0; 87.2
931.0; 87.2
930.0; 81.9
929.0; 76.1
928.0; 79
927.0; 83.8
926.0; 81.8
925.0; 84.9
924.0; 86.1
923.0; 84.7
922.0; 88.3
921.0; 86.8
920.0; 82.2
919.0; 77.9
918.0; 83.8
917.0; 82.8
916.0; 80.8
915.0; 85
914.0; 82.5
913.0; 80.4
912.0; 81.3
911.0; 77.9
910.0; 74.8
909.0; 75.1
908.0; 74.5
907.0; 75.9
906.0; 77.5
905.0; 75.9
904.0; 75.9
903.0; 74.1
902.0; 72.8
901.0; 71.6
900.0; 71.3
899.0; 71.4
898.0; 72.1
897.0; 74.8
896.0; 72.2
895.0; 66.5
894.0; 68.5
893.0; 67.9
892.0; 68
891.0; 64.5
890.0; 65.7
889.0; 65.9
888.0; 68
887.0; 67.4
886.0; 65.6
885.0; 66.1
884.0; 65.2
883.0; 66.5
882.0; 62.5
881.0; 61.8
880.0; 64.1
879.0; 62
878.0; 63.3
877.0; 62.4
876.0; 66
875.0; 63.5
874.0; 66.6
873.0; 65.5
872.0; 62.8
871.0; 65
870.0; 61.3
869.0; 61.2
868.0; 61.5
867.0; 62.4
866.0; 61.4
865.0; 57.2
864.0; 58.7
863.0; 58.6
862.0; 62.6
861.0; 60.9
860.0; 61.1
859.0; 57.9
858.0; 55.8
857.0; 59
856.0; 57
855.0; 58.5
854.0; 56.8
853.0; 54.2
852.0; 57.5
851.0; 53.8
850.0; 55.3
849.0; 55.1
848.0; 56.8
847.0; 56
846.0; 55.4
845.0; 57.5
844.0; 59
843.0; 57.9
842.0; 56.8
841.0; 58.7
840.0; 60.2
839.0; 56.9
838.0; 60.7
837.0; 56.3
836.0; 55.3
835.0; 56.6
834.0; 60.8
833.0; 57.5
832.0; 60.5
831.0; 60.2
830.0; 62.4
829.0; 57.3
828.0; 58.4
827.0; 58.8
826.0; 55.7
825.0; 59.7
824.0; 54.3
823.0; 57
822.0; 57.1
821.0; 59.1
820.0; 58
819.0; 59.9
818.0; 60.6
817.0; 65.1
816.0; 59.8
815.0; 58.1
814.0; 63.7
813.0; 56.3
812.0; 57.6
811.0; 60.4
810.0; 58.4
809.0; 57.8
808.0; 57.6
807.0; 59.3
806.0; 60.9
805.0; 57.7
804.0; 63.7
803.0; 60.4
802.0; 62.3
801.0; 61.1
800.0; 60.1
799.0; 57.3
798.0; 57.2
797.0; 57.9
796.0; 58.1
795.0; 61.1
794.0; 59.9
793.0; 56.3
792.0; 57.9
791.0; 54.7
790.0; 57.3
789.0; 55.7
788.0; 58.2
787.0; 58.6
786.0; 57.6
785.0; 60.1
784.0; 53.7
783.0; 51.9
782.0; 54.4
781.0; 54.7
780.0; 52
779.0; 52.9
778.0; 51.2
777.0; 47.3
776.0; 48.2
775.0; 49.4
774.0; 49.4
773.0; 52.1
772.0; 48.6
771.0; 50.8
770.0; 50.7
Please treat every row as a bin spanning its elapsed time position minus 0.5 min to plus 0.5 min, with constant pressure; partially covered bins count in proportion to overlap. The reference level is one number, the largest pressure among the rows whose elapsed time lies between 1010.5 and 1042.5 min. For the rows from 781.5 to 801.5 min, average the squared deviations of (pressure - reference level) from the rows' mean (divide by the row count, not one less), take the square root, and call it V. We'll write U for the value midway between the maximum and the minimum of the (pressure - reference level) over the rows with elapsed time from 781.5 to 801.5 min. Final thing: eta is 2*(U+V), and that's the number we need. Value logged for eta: -42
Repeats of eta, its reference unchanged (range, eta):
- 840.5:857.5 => -44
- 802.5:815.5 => -36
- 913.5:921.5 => 10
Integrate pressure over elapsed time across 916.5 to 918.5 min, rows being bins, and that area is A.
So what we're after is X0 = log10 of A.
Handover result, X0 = 2.22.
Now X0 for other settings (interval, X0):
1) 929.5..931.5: 2.23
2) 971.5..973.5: 2.18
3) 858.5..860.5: 2.08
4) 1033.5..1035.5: 2.19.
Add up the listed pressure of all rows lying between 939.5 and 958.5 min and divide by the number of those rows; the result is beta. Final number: 83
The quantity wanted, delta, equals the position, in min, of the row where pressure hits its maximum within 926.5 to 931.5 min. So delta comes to 931.0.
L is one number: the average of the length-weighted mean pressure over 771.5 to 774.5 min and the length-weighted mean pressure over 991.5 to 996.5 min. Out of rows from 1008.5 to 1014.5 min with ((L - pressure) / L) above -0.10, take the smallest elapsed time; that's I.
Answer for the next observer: 1011.0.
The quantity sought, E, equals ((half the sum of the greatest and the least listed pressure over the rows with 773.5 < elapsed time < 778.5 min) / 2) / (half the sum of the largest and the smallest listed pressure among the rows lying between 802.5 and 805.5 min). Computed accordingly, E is 0.41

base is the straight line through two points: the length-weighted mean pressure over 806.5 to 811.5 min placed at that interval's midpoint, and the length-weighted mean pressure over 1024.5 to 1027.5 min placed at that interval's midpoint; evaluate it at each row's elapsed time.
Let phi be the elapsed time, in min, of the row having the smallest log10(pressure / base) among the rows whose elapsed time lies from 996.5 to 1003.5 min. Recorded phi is 1003.0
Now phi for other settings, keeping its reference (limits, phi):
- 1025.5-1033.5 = 1026.0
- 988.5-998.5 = 995.0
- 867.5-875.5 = 869.0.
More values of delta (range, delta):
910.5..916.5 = 915.0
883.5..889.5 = 888.0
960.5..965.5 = 963.0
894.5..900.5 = 897.0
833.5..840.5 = 834.0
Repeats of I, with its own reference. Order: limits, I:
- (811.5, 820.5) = 812.0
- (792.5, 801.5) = 793.0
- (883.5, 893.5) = 884.0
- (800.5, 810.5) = 801.0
